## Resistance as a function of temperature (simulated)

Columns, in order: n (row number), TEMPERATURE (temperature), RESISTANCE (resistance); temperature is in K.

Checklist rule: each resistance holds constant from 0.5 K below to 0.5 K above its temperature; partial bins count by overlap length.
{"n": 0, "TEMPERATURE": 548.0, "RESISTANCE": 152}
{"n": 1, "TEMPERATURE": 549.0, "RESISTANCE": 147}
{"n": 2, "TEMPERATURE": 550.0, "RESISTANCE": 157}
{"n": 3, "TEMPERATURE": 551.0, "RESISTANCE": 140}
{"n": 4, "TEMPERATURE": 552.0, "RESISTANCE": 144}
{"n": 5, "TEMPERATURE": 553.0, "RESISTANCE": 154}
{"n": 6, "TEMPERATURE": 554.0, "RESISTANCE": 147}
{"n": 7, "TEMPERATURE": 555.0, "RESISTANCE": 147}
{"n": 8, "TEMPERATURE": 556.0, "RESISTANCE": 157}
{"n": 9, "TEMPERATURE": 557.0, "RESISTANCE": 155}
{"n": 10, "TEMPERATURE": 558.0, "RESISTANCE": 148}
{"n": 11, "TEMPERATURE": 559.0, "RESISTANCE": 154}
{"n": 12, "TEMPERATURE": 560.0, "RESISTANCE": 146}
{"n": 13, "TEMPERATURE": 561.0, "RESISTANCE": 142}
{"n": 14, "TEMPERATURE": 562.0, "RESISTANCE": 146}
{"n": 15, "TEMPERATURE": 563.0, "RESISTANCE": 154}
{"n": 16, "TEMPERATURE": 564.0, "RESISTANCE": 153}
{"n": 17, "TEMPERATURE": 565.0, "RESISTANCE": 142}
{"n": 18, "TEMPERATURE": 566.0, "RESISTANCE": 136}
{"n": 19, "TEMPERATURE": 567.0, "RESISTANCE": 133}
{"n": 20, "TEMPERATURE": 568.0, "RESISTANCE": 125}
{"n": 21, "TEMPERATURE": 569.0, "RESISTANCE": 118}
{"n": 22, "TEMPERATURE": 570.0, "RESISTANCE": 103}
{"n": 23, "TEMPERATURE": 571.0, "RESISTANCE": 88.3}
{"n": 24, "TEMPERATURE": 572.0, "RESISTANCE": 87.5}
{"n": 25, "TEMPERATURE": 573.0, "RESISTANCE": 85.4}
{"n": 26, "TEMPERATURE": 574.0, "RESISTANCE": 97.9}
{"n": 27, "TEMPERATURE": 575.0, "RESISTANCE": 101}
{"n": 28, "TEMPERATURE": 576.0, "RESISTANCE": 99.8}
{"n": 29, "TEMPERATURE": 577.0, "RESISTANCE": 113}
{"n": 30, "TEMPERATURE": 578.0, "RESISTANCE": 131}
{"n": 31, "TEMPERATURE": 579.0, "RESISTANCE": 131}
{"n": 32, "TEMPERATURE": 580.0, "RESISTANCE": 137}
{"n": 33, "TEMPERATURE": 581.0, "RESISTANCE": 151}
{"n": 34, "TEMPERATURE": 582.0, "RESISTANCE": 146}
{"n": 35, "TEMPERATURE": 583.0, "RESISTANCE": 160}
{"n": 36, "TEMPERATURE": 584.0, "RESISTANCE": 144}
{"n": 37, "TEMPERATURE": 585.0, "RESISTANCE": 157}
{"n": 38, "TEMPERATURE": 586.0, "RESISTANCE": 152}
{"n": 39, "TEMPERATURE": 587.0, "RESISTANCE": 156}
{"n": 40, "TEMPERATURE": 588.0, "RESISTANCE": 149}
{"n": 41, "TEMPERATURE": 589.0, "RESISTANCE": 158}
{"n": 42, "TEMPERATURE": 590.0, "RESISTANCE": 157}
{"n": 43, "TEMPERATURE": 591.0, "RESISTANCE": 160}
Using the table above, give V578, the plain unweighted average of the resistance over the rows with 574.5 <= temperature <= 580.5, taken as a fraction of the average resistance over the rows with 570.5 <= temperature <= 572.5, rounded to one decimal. 1.4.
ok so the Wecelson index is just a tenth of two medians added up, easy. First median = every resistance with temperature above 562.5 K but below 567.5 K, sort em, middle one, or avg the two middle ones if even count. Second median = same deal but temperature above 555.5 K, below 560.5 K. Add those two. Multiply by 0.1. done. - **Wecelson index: 29.6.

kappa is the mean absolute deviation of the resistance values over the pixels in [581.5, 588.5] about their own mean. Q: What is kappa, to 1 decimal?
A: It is 4.9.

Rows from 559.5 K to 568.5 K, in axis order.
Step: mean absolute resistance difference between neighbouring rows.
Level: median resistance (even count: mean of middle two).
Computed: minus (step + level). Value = -148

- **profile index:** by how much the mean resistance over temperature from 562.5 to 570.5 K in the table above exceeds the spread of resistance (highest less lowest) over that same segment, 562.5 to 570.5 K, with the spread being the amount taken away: 82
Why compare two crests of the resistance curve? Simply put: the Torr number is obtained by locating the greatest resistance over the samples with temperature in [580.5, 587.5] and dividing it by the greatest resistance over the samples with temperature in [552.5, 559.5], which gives 1.02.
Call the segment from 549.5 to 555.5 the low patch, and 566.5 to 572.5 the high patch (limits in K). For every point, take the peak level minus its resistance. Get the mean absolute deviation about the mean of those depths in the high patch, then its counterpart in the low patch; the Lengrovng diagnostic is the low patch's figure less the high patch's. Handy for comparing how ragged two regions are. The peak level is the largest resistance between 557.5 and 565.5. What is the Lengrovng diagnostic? -11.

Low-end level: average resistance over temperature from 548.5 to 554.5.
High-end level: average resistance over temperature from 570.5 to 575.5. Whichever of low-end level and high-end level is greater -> 148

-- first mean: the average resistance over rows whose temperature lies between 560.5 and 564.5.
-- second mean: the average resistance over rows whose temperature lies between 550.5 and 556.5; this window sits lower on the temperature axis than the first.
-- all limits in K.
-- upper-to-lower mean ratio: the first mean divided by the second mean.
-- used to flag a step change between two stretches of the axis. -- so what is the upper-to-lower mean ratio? 1.0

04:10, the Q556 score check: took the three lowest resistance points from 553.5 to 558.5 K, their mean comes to 147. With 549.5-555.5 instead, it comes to 144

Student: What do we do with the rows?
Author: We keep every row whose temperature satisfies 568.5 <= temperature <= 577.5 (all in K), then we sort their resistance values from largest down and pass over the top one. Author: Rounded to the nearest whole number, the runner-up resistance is 113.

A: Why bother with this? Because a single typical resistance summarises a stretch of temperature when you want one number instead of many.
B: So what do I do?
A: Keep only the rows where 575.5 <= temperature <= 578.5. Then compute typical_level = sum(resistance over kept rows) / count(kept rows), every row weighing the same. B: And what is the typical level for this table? 115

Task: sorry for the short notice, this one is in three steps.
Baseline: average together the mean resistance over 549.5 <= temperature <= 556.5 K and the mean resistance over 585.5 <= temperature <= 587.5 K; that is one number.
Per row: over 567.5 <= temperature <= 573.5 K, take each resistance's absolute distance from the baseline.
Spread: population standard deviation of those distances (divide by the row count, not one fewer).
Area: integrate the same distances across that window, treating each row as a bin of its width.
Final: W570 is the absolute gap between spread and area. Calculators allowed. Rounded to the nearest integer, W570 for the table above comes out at 288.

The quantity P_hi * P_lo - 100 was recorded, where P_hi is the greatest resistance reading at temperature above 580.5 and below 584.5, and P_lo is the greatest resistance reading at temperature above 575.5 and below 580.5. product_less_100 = 21820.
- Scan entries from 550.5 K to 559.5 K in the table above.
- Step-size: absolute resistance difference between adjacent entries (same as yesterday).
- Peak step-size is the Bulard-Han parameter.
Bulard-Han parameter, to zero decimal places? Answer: 10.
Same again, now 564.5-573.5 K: 15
